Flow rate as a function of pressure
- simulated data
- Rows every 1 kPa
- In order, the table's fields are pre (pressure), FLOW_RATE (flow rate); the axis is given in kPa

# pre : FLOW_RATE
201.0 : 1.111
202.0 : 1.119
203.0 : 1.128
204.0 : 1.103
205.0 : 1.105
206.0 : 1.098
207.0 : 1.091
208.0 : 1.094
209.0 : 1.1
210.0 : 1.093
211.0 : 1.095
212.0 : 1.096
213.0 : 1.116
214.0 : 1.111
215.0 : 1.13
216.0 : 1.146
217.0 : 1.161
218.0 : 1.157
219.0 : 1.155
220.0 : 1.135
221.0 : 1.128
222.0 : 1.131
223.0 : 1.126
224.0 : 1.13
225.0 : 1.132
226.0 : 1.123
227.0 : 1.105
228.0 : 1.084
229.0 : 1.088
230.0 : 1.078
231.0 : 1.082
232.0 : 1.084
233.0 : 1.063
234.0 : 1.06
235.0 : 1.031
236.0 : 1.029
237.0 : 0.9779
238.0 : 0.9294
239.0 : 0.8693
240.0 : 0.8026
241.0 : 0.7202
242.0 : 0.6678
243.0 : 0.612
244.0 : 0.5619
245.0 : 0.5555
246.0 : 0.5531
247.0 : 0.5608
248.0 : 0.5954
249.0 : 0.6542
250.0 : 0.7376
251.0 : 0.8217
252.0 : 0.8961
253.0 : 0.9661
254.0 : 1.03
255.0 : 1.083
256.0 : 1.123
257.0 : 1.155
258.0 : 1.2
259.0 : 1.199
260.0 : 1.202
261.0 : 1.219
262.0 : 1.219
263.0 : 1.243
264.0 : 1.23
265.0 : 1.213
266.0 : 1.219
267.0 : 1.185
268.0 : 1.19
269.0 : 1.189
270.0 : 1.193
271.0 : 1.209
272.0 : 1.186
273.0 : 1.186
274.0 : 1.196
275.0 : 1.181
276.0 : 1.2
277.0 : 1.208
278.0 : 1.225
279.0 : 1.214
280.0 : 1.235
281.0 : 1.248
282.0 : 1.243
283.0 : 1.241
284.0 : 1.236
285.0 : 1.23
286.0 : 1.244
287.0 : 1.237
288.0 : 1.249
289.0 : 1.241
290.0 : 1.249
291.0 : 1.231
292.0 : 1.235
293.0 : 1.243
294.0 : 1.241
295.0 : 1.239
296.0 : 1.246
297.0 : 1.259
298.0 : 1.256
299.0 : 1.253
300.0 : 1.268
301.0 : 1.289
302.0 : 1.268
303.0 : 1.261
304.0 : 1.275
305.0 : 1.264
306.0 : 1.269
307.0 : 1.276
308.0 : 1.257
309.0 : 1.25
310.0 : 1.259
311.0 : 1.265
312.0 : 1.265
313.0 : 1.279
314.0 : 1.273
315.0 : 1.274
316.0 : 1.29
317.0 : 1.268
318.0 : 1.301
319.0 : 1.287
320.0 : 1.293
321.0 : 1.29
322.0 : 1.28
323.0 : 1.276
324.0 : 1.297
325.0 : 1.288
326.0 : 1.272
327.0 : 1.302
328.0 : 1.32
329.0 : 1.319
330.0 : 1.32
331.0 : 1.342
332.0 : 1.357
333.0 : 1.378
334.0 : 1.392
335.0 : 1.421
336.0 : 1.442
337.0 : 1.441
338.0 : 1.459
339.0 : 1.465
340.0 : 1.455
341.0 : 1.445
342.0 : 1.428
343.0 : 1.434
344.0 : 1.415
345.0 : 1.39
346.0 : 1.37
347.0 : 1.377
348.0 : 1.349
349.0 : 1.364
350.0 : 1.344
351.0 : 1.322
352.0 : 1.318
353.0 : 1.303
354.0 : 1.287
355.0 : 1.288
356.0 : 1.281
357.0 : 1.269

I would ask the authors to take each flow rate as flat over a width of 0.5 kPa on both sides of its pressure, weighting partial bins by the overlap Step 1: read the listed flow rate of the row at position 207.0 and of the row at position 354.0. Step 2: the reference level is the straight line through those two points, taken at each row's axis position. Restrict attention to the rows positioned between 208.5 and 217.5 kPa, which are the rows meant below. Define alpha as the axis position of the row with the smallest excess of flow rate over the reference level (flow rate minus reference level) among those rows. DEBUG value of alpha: 210.0 kPa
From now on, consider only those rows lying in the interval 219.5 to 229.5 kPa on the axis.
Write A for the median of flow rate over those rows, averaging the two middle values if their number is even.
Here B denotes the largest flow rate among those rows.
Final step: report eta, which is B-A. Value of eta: 0.008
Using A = 1.13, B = 1.135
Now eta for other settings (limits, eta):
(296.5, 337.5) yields 0.163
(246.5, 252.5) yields 0.200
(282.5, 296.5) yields 0.008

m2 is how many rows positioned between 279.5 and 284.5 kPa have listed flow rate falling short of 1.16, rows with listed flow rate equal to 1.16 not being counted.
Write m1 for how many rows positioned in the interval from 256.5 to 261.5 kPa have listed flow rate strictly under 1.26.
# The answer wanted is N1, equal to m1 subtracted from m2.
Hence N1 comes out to -5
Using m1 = 5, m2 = 0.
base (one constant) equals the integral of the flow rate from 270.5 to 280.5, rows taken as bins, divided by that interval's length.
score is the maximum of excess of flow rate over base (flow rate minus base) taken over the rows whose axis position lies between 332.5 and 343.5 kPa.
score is 0.26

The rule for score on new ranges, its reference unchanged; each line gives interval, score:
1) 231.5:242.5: -0.12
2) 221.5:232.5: -0.07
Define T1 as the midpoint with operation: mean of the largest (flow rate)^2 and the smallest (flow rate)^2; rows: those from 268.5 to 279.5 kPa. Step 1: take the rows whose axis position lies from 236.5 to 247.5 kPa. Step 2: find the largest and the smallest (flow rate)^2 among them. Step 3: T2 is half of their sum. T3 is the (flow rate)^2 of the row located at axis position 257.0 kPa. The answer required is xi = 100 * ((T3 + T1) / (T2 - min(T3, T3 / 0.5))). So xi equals -396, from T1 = 1.45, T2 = 0.6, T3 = 1.33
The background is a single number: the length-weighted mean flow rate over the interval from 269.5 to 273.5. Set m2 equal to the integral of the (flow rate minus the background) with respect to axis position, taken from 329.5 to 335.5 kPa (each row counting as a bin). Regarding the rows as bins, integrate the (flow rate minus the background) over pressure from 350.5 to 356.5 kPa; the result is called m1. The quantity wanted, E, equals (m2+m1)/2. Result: 0.84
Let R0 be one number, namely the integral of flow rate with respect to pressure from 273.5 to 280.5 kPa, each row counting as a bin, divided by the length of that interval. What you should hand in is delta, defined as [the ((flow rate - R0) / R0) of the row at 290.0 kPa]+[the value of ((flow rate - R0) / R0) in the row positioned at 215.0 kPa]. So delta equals -0.03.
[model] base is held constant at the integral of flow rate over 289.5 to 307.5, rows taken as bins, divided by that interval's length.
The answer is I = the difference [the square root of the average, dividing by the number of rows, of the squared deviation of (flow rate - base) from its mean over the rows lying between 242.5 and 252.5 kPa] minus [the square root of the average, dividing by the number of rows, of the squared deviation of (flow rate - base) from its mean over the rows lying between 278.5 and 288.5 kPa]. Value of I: 0.11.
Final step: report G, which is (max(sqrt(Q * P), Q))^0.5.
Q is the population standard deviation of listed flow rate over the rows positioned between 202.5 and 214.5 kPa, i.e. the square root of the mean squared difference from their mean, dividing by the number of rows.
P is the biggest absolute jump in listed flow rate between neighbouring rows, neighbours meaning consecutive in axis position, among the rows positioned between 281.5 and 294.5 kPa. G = 0.12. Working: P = 0.018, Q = 0.01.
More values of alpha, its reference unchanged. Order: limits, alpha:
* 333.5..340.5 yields 334.0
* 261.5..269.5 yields 267.0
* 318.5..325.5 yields 323.0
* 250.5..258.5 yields 251.0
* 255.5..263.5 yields 256.0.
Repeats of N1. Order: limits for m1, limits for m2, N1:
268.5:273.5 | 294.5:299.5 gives -5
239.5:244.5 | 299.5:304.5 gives -5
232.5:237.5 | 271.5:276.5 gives -5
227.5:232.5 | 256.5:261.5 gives -4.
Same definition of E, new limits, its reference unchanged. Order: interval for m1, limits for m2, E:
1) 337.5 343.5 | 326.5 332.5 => 1.16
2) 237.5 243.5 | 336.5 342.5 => -0.51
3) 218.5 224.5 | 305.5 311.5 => 0.03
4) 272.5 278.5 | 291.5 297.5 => 0.17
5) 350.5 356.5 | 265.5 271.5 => 0.33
